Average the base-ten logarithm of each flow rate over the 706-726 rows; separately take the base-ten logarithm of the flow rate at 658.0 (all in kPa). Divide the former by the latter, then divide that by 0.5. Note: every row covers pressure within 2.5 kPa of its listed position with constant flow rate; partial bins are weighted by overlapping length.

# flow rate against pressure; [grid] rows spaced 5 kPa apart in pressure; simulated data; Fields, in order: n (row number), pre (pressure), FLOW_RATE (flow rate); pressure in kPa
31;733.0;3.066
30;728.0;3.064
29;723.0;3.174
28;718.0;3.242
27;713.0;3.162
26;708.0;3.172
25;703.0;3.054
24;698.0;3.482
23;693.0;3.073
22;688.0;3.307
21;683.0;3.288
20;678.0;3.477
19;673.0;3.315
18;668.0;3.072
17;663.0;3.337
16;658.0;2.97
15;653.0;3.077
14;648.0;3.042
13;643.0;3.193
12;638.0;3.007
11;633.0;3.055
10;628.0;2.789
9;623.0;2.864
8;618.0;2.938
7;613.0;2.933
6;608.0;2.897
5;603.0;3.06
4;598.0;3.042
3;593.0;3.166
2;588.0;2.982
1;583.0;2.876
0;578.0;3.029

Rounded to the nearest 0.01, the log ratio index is 2.13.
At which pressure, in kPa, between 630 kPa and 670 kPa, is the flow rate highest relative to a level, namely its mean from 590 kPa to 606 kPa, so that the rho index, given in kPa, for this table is 663.0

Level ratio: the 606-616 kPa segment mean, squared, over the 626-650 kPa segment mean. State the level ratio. 2.82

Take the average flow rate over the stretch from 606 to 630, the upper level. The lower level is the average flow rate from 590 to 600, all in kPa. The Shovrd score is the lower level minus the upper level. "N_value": 0.22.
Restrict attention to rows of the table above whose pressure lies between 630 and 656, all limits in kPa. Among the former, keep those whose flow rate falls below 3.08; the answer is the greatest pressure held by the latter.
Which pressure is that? 653.0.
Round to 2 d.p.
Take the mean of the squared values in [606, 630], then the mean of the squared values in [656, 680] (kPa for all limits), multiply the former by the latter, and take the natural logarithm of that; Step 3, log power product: 4.47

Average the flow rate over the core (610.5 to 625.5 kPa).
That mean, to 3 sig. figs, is 2.91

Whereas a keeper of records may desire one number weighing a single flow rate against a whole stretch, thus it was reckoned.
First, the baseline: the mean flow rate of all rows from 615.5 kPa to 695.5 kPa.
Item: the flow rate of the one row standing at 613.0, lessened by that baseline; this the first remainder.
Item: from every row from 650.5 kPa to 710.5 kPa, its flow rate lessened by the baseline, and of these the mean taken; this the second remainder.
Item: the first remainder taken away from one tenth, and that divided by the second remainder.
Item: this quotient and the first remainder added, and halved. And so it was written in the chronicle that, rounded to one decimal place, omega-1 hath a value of 1.2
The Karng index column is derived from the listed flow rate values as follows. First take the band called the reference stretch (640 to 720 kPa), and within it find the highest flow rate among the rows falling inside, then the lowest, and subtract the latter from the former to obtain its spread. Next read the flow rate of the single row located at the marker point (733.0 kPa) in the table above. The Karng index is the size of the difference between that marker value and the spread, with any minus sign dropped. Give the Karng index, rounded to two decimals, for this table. 2.55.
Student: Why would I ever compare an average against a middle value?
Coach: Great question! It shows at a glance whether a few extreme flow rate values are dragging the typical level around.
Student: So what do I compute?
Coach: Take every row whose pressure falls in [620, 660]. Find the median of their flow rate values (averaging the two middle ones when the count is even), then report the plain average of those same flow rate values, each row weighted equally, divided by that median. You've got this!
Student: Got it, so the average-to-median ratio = 0.992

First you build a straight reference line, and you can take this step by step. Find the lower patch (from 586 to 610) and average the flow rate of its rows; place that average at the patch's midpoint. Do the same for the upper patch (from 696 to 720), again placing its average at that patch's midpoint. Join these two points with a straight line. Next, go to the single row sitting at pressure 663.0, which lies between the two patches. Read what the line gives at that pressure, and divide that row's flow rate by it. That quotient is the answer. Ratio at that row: 1.06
